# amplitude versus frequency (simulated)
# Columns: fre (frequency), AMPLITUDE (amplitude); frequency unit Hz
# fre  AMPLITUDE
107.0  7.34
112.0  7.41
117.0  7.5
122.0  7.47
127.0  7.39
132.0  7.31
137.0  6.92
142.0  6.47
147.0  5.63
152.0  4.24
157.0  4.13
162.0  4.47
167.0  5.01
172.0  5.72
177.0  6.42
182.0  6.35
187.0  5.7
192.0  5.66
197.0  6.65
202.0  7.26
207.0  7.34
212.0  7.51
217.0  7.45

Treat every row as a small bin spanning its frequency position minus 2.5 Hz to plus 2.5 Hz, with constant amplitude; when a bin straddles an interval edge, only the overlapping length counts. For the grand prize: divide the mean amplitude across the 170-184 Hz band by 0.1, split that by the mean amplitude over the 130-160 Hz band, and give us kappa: 11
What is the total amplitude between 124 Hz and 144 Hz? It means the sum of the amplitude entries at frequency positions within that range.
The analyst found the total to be 28.1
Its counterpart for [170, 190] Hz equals 24.2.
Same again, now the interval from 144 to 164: 18.5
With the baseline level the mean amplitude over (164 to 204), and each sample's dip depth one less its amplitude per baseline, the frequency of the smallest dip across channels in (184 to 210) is 207.0 Hz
